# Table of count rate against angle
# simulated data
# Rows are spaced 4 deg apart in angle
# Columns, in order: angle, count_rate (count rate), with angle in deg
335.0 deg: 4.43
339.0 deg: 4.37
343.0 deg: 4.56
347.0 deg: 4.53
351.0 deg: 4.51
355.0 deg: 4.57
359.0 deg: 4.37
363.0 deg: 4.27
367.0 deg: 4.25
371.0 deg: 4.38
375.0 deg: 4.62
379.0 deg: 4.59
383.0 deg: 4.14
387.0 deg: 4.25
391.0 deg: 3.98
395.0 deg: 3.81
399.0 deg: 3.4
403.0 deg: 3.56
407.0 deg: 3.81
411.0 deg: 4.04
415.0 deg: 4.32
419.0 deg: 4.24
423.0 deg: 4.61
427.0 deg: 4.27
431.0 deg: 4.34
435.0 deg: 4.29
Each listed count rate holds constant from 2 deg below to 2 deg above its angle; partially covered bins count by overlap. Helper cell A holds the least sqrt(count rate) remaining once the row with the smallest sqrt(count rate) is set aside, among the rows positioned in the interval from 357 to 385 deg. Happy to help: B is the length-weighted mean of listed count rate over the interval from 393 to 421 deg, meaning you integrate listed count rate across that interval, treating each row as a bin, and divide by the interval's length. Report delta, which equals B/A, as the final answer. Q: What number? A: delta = 1.9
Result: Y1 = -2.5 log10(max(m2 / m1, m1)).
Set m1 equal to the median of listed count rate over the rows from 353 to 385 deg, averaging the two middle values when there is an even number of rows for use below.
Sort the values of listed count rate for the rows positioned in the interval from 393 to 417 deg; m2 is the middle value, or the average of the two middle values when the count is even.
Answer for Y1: -1.60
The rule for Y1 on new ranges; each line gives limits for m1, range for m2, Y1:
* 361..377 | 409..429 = -1.59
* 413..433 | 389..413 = -1.59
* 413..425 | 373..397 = -1.59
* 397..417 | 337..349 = -1.45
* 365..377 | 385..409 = -1.60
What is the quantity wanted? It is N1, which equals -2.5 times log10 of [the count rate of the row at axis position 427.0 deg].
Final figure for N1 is -1.58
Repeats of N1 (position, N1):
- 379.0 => -1.65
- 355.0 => -1.65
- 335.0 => -1.62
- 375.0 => -1.66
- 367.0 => -1.57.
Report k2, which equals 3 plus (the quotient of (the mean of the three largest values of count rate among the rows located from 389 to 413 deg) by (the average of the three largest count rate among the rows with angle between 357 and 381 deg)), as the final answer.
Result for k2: 3.87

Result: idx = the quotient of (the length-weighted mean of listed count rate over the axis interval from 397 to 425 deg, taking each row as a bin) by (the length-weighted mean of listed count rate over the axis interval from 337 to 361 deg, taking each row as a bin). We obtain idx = 0.89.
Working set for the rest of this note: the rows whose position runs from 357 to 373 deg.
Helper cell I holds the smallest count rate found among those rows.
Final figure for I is 4.25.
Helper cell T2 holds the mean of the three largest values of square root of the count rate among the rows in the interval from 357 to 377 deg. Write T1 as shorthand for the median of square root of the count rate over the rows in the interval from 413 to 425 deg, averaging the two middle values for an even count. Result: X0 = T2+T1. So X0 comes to 4.19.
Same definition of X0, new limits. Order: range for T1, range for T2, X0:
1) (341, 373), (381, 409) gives 4.14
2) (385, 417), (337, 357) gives 4.11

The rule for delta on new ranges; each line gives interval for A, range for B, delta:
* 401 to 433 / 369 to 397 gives 2.2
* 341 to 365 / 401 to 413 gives 1.8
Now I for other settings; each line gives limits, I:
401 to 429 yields 3.56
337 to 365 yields 4.27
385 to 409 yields 3.4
